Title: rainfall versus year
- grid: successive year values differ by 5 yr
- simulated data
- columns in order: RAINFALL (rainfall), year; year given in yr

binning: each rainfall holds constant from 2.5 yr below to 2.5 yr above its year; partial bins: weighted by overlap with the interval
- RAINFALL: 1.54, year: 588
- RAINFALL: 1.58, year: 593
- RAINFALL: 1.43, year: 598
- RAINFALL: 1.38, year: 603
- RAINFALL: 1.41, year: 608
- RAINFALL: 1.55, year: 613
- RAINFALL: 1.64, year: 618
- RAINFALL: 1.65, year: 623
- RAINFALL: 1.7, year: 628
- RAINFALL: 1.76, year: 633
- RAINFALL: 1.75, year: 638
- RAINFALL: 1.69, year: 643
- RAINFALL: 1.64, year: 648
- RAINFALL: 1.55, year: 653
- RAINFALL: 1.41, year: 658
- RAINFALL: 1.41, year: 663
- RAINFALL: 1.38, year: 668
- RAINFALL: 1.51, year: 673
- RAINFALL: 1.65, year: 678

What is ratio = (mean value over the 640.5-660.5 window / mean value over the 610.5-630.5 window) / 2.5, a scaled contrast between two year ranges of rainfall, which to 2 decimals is 0.38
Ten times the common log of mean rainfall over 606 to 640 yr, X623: 2.1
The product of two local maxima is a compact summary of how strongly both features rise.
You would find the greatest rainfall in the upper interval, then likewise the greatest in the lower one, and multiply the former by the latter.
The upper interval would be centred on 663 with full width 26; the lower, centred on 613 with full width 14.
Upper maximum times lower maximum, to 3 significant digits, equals 2.54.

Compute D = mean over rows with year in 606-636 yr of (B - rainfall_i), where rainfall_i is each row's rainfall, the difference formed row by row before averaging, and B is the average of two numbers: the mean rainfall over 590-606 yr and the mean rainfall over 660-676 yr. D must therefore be -0.17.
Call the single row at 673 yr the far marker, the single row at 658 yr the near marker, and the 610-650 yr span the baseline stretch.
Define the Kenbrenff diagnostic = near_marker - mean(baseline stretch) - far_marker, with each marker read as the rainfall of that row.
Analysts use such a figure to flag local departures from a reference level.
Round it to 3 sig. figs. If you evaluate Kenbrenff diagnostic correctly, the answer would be -1.77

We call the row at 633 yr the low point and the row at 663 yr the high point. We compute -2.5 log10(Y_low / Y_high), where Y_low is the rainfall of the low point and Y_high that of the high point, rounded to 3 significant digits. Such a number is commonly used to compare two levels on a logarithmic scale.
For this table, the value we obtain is -0.241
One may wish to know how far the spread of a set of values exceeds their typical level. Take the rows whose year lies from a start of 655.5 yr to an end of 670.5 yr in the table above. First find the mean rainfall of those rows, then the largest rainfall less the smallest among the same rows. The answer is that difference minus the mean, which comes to -1.37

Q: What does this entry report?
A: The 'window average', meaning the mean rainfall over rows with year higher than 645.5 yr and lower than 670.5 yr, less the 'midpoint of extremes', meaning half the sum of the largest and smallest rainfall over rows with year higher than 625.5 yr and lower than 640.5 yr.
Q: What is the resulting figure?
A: -0.25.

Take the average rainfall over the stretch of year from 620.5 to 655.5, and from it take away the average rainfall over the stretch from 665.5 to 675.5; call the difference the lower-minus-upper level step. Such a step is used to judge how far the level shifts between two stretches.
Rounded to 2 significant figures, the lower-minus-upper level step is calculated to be 0.23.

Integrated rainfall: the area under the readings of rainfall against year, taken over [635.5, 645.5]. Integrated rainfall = 17.2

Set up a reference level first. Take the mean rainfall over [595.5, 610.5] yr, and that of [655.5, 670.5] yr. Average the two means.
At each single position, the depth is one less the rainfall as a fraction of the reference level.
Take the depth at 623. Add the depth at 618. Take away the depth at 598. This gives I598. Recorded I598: -0.33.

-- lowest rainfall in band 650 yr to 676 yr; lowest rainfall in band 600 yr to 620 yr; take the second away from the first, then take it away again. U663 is -1.38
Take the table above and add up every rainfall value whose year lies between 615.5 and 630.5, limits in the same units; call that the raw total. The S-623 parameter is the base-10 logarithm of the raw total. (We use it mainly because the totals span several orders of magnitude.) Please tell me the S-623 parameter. 0.698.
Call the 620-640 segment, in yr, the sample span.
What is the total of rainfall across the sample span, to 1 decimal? 6.9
